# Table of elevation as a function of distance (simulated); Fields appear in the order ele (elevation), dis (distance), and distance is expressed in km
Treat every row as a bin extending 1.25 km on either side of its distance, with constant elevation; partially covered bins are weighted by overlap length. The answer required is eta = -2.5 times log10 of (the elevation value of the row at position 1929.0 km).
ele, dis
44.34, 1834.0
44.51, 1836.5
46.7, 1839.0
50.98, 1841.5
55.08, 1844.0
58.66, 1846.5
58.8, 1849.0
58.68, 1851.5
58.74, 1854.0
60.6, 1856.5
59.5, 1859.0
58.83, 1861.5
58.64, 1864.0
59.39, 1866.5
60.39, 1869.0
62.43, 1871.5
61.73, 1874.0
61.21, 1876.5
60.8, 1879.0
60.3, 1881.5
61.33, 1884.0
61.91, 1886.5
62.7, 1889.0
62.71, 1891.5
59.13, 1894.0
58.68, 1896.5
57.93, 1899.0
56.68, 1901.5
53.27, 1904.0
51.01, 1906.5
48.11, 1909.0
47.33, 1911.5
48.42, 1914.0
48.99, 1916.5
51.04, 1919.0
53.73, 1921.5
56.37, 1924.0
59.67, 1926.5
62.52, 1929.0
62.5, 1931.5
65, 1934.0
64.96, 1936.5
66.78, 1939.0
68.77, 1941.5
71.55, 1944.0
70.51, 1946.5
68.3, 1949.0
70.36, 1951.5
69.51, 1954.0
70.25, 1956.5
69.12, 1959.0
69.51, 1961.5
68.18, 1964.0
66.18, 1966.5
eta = -4.49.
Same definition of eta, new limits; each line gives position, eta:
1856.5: -4.46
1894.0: -4.43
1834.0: -4.12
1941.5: -4.59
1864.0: -4.42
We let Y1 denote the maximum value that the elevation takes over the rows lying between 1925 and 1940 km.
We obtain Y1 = 66.78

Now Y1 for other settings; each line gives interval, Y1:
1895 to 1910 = 58.68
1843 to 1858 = 60.6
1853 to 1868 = 60.6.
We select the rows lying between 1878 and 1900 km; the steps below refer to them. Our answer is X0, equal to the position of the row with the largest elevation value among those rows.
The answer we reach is 1891.5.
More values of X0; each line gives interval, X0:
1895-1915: 1896.5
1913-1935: 1934.0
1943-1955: 1944.0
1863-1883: 1871.5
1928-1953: 1944.0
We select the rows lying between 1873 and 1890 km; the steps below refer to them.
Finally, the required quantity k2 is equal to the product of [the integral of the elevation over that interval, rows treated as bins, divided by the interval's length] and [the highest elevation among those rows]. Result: 3850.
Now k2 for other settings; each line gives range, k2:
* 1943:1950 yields 5018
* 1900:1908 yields 3039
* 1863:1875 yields 3779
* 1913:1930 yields 3399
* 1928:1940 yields 4297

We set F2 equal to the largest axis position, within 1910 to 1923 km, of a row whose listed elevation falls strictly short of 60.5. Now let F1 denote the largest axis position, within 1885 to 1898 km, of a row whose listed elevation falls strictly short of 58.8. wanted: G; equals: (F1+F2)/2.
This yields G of 1909.0 km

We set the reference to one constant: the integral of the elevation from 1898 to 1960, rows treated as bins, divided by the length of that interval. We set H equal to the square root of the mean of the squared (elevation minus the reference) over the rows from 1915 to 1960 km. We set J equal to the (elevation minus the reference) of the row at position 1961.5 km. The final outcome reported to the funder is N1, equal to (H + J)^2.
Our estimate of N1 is 281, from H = 7.7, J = 9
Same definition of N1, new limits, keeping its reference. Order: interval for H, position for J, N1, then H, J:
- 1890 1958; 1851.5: 36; 7.8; -2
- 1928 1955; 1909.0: 24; 7.5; -12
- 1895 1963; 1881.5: 63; 8.2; 0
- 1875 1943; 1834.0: 96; 6.4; -16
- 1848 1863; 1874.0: 7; 1.5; 1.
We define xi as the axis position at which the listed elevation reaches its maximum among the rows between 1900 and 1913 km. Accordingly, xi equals 1901.5 km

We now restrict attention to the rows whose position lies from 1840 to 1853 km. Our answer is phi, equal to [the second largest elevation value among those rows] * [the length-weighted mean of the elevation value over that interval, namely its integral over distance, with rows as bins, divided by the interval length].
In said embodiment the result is 3304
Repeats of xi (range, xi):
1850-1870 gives 1856.5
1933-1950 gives 1944.0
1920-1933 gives 1929.0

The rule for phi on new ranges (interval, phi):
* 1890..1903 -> 3488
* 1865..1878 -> 3764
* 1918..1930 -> 3381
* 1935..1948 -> 4826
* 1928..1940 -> 4182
